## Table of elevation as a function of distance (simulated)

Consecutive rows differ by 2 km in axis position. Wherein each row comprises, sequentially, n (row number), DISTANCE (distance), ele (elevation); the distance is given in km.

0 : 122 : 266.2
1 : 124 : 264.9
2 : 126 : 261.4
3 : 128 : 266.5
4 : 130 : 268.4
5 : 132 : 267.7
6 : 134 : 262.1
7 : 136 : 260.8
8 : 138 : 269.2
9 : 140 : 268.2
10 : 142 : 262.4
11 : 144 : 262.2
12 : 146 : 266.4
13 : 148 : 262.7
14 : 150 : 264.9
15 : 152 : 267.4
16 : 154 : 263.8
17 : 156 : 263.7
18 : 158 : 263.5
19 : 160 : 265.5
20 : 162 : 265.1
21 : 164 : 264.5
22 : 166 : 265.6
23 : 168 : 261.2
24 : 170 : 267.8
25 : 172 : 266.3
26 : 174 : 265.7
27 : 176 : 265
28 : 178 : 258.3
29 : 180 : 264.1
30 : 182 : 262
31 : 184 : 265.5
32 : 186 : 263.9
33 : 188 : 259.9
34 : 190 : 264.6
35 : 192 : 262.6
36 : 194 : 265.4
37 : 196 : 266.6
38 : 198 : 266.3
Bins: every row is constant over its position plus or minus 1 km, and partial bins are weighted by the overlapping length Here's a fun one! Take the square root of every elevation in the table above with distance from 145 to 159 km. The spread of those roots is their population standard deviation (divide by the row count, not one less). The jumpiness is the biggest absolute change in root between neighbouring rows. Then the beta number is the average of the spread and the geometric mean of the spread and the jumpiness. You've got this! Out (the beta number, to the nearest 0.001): 0.061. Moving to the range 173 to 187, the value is 0.100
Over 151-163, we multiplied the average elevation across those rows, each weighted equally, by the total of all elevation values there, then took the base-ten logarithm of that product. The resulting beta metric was 5.62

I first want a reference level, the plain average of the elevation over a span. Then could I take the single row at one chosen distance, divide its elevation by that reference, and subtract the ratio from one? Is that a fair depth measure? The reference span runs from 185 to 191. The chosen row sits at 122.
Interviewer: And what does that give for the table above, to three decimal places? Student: -0.013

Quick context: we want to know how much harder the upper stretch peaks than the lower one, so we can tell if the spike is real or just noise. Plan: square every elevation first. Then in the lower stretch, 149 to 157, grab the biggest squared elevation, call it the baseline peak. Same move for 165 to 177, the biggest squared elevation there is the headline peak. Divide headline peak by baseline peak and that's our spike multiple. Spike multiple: 1.003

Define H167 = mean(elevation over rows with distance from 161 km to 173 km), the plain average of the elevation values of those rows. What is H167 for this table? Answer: 265.1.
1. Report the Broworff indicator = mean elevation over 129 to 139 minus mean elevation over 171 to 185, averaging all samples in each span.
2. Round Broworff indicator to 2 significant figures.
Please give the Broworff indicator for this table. 1.8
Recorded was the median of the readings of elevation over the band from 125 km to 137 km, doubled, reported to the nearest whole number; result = 529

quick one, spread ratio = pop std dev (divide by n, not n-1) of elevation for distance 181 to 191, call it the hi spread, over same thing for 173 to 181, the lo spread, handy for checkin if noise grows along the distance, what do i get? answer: 0.68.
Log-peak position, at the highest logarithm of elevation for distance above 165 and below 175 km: 170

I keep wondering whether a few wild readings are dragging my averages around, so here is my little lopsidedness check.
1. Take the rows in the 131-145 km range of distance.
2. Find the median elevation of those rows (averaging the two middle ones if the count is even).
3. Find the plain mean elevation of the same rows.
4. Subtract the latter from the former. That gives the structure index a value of -2.3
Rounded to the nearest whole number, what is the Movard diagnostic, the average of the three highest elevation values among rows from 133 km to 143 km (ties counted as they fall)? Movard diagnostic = 267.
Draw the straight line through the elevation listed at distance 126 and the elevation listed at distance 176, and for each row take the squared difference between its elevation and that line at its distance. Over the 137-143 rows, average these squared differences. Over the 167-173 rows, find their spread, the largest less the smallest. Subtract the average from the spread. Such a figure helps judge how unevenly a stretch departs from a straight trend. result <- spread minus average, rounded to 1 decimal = -19.3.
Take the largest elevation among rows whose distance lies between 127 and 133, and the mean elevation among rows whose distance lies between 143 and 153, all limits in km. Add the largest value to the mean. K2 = 533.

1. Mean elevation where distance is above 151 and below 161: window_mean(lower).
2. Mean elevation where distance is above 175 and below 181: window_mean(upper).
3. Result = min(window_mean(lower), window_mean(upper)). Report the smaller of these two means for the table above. 262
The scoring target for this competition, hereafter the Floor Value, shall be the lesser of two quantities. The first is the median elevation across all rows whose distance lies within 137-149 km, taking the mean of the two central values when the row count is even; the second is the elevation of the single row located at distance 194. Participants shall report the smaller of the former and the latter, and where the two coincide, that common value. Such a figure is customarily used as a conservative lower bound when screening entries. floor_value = 265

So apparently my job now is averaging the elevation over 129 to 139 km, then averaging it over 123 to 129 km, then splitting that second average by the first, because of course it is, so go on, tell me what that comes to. 0.99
